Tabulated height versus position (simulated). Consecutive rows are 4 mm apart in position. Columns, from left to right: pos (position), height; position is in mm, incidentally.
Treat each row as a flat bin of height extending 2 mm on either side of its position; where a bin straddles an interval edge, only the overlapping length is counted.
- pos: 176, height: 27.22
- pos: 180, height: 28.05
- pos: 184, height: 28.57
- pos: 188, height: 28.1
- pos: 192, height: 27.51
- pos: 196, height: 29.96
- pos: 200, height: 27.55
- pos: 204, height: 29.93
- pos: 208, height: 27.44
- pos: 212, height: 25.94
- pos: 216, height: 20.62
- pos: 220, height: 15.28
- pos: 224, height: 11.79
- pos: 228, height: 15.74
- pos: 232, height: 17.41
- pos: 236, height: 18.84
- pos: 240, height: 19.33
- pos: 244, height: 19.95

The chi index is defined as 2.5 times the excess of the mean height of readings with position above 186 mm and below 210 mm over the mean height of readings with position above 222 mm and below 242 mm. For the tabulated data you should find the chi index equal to 29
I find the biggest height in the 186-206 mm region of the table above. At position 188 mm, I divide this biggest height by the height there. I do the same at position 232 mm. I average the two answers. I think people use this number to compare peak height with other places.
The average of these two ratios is 1.4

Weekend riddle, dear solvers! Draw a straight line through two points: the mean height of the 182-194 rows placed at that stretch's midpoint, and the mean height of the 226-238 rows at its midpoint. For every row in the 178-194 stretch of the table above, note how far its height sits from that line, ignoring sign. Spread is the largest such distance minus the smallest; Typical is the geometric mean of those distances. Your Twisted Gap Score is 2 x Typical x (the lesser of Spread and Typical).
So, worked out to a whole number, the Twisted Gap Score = 0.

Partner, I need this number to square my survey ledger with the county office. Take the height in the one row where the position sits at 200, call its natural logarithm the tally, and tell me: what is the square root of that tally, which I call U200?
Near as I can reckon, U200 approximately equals 1.82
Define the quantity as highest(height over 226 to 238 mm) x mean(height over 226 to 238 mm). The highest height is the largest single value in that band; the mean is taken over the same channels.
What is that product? 326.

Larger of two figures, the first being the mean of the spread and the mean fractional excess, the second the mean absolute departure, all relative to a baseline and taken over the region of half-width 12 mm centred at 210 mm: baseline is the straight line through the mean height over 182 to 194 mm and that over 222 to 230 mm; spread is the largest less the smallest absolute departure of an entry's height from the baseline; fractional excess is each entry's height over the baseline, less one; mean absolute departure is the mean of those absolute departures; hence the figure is 4.9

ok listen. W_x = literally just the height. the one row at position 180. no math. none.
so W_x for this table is 28.05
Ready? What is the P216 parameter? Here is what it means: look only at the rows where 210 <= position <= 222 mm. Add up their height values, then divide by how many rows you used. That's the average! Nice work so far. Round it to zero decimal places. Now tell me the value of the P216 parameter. 21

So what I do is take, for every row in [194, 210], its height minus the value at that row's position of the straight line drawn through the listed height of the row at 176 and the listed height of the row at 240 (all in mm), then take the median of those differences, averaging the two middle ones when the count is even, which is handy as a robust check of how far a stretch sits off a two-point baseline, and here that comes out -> 5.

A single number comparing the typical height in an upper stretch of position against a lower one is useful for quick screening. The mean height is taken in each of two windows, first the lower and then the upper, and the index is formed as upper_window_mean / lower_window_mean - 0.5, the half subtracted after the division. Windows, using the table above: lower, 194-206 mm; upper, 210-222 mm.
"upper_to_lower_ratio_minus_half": 0.21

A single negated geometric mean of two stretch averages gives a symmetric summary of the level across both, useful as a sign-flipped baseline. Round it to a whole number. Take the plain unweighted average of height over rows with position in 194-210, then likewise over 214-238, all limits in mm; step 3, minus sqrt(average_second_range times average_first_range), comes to -22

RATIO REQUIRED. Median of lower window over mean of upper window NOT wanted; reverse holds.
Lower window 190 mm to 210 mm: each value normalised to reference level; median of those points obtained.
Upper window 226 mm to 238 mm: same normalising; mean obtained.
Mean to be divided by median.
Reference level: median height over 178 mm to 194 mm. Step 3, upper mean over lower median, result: 0.63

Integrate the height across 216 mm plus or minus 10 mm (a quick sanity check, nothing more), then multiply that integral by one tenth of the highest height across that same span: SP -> 1109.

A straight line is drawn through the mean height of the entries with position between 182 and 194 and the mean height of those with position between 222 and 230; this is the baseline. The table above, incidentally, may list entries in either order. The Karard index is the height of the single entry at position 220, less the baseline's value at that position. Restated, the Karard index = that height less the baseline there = -1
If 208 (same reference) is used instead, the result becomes 7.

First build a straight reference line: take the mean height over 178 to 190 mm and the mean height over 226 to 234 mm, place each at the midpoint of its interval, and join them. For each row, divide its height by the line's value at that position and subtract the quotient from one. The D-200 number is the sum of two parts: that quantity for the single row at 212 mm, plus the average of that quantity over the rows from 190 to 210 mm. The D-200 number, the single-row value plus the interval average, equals -0.41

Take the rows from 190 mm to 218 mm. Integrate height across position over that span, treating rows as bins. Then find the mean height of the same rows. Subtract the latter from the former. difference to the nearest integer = 729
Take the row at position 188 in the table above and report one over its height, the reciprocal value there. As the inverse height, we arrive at 0.036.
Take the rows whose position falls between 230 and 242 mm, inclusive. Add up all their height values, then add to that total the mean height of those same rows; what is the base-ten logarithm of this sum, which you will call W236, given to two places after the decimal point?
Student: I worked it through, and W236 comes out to 1.87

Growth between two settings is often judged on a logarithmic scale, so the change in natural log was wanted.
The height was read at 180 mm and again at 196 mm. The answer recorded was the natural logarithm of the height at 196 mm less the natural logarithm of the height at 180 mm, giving 0.1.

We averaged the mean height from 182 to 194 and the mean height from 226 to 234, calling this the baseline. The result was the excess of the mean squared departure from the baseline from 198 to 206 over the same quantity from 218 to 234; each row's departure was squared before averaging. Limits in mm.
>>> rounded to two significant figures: -14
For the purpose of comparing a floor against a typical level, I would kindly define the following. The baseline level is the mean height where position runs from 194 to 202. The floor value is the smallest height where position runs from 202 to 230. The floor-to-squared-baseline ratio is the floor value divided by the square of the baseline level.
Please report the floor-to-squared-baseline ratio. 0.014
